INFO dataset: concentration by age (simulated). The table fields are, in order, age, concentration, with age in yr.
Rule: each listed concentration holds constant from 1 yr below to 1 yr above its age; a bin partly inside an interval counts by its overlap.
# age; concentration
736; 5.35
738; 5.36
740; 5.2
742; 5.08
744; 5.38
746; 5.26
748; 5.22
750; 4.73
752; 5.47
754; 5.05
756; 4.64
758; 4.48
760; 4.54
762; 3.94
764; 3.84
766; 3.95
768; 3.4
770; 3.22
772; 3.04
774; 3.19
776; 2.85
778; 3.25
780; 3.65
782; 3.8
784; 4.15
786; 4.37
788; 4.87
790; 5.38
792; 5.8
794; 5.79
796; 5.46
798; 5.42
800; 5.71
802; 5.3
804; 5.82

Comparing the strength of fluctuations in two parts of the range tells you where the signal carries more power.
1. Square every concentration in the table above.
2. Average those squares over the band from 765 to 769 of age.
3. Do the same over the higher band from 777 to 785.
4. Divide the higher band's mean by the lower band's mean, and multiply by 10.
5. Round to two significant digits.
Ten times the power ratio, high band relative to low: 10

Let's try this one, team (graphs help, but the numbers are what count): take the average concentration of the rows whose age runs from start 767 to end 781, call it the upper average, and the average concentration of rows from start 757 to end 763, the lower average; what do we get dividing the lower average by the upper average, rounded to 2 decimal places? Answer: 1.34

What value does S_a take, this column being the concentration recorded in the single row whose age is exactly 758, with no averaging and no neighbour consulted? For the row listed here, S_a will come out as 4.48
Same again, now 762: 3.94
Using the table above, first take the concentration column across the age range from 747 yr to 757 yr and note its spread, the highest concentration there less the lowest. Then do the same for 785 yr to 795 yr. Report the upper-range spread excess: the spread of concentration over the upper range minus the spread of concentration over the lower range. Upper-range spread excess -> 0.6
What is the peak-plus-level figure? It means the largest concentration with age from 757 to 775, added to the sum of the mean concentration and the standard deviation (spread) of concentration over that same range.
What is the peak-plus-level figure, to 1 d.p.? 8.8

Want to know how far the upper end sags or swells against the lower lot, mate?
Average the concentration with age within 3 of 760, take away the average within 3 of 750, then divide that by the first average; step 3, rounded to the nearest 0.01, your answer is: -0.19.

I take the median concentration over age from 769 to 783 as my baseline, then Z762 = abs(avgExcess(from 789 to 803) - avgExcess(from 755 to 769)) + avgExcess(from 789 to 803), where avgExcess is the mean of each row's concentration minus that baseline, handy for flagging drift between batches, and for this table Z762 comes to 3.8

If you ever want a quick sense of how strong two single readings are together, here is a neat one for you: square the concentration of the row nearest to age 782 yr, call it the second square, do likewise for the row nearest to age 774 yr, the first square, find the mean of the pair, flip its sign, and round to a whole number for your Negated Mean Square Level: -12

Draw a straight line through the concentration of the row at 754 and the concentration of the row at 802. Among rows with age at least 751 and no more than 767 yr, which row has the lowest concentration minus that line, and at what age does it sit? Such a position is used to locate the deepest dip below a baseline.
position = 764 yr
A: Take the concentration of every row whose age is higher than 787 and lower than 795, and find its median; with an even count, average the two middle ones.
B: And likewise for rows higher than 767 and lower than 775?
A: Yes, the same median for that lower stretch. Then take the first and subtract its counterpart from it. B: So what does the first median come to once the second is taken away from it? 2.4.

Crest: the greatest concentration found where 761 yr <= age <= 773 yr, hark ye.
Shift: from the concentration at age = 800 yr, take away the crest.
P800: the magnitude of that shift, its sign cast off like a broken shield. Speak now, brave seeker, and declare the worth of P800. 1.8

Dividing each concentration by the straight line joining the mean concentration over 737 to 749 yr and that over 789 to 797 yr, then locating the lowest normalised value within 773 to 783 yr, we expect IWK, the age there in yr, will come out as 776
